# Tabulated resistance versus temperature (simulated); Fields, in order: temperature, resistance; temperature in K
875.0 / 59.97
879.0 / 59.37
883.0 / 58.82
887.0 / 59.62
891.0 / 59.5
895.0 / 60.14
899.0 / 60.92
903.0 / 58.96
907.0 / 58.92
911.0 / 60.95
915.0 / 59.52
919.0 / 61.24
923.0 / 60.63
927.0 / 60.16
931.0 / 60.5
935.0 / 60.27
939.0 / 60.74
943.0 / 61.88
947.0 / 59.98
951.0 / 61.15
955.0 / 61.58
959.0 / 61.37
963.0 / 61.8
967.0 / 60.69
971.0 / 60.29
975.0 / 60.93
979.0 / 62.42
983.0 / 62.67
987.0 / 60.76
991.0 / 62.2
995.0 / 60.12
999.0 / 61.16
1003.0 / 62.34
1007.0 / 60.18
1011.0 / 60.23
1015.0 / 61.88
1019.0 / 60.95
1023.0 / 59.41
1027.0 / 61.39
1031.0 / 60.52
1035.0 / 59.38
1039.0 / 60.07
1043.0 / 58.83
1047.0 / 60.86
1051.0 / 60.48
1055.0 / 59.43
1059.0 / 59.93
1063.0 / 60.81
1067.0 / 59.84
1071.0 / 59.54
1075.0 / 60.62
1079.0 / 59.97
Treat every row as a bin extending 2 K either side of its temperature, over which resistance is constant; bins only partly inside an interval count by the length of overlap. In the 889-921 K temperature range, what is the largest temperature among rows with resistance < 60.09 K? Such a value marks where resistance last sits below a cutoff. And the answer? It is 915.0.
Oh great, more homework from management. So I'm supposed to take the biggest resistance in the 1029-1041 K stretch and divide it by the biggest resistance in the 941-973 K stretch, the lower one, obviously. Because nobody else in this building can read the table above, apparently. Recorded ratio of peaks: 0.98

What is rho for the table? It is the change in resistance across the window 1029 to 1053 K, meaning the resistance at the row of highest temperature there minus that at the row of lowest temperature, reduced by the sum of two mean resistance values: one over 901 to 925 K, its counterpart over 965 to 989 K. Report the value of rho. -121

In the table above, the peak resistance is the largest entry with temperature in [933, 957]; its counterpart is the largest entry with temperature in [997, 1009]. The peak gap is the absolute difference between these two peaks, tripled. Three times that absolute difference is 1.4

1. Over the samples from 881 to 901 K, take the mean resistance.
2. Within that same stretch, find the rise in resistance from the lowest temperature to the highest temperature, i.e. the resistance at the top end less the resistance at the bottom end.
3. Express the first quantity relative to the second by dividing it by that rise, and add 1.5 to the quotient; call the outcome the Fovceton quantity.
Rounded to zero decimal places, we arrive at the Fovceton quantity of 30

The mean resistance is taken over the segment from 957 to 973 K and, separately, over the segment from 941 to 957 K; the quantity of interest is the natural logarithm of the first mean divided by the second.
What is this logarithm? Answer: -0.002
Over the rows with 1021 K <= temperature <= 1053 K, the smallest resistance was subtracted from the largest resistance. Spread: 2.6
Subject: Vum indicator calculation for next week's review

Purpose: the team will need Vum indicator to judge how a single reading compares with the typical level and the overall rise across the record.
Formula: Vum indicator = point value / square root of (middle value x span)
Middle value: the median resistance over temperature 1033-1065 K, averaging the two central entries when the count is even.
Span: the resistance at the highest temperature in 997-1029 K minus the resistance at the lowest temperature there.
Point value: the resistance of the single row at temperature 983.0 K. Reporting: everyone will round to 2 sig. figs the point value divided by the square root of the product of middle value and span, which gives 17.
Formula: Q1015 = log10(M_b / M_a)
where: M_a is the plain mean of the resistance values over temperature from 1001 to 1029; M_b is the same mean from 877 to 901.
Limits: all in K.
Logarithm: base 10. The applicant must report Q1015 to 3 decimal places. -0.009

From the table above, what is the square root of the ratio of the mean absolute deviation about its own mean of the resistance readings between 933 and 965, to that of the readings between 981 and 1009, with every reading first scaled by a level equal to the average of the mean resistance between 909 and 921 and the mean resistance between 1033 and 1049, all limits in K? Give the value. 0.80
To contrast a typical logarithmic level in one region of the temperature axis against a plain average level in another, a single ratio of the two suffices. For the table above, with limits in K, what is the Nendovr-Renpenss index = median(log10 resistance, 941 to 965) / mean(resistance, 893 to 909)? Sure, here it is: 0.0299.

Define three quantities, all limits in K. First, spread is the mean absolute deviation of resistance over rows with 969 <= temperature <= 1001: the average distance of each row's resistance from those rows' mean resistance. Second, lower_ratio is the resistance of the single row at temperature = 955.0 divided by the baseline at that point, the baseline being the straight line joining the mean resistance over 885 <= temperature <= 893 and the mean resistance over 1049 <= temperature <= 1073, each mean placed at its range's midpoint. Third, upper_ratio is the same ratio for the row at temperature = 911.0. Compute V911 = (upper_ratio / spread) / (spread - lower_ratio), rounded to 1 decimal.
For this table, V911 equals -6.2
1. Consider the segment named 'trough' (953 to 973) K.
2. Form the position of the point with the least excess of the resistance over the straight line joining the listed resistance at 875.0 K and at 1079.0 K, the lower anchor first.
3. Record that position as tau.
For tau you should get 971.0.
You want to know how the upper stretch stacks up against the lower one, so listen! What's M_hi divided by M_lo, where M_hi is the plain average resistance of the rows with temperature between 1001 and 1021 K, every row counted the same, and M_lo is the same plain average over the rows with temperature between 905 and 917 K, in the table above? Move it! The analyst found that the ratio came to 1.02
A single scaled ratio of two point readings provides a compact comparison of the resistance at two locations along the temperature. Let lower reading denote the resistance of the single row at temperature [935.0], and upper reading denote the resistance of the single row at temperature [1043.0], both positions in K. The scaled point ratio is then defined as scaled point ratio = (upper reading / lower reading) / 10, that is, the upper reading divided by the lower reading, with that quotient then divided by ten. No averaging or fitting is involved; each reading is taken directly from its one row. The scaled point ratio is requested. 0.098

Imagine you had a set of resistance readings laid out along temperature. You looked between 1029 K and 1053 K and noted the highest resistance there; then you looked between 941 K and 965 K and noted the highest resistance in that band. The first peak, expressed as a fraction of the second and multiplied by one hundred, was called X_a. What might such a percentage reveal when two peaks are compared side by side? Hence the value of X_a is 98.4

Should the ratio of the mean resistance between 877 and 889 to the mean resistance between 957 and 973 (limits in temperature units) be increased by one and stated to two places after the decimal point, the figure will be 1.97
